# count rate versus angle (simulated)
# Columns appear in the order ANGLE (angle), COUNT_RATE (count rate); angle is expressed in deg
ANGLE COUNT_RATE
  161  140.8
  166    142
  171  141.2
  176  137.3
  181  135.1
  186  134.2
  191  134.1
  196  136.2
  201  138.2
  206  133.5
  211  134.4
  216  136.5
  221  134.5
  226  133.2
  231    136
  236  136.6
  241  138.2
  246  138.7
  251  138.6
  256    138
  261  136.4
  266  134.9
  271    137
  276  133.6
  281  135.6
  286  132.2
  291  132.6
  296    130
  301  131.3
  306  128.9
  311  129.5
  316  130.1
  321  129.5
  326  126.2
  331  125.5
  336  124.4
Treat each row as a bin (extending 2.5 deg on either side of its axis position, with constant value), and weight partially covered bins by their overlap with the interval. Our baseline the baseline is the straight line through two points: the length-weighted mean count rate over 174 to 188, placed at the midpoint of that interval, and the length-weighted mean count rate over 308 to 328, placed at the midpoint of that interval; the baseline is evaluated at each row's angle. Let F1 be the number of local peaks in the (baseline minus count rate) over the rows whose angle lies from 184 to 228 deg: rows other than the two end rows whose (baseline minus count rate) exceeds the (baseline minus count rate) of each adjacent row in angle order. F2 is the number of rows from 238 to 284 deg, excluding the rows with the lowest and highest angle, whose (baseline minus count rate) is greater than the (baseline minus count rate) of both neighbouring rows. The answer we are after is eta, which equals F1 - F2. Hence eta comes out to -1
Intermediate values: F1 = 1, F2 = 2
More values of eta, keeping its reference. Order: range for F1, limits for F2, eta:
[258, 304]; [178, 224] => 2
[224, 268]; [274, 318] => -3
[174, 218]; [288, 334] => 0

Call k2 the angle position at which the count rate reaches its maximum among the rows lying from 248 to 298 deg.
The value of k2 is 251 deg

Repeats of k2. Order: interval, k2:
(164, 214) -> 166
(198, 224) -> 201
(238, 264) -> 246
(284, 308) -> 291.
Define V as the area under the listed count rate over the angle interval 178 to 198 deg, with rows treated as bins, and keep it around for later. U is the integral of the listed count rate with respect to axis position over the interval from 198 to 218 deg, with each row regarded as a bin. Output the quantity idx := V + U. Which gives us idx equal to 5411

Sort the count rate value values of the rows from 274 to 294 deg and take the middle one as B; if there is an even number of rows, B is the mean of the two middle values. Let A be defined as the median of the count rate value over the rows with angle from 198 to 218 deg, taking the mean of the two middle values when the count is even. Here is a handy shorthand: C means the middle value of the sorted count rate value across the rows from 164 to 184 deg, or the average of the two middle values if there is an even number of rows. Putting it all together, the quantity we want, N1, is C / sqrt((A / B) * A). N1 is 11.9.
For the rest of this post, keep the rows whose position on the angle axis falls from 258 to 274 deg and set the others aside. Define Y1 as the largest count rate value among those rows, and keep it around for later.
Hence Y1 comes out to 137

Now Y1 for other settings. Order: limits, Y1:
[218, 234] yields 136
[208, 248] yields 138.7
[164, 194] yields 142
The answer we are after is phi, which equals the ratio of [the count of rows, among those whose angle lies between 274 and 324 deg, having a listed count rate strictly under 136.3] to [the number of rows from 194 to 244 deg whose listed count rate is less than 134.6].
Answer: 2.5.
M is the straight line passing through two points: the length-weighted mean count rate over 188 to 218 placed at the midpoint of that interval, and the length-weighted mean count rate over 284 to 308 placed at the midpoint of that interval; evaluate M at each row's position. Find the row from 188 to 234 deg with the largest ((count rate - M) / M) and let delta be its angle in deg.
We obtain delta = 201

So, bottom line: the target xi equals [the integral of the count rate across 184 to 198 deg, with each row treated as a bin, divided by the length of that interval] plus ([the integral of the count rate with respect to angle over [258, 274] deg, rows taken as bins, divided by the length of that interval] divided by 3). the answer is 180.2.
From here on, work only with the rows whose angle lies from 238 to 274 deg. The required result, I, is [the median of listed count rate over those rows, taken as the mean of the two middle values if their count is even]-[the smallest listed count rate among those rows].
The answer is 3.1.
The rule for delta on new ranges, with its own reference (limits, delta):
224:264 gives 251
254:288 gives 256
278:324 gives 281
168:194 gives 171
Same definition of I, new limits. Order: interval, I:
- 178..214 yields 0.9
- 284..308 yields 2.4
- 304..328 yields 3.3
